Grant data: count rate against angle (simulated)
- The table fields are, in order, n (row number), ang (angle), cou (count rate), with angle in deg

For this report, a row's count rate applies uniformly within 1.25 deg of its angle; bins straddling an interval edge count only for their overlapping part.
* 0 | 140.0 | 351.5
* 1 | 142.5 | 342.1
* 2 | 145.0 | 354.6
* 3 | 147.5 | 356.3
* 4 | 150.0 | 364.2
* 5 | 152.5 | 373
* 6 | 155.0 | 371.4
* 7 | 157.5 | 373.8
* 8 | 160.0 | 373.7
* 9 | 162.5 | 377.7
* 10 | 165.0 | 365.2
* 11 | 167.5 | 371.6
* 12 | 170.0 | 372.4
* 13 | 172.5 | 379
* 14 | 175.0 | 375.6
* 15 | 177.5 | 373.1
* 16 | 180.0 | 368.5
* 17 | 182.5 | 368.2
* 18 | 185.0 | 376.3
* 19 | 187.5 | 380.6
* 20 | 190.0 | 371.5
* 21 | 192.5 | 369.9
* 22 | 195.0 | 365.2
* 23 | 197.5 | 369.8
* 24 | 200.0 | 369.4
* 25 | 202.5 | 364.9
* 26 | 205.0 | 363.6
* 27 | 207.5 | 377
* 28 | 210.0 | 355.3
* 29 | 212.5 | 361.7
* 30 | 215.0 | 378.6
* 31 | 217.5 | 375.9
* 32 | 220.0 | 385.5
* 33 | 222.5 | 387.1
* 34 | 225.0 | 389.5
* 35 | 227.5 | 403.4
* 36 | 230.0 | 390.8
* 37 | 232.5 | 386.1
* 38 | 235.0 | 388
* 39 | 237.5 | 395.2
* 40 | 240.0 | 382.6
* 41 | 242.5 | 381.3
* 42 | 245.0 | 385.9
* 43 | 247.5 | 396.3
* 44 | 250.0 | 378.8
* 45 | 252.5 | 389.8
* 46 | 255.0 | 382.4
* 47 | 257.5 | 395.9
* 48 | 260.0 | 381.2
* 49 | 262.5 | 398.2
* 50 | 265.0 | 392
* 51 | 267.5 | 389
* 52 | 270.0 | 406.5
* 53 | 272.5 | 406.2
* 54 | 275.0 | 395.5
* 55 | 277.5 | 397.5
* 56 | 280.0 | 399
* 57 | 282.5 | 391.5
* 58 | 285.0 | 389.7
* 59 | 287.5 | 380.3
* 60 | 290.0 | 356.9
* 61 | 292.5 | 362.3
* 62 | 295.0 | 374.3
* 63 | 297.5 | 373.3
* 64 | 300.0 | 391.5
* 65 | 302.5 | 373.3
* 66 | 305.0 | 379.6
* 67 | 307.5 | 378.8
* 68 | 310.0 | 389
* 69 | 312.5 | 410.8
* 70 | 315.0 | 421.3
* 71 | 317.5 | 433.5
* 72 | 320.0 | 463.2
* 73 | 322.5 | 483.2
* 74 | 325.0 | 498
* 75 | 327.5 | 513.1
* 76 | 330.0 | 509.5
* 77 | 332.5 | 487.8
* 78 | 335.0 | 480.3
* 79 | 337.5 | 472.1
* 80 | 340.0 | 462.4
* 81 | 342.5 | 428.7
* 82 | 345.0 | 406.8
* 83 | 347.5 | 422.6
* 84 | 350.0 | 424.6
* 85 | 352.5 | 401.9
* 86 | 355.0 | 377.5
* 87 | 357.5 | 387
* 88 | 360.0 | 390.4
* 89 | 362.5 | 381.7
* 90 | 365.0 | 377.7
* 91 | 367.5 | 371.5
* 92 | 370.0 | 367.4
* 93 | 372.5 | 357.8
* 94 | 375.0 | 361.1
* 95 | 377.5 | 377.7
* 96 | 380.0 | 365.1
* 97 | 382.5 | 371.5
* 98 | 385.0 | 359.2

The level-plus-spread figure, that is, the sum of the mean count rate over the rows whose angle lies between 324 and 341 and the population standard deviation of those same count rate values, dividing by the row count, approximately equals 507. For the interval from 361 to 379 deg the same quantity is 379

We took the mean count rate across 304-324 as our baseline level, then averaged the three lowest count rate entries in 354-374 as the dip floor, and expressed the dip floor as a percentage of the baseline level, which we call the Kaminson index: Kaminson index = 87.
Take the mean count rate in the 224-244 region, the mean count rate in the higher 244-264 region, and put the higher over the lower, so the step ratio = 1.00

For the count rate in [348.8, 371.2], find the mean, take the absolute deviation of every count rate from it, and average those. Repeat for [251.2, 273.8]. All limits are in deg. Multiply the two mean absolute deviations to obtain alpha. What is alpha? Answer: 93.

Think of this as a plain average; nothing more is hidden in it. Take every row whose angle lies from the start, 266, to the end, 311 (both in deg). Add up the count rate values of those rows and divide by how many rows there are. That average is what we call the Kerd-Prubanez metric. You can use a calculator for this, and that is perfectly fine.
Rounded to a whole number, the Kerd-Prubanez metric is 385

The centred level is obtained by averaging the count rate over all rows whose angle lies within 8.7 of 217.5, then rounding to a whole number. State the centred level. 376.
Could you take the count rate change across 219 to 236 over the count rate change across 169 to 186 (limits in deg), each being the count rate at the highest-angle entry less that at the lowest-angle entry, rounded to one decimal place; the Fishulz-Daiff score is 0.6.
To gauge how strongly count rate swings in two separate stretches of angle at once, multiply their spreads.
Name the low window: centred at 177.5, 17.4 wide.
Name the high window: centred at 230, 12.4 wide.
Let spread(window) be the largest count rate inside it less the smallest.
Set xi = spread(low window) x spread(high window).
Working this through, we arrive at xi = 187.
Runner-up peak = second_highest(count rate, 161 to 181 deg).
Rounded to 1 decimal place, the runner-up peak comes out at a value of 377.7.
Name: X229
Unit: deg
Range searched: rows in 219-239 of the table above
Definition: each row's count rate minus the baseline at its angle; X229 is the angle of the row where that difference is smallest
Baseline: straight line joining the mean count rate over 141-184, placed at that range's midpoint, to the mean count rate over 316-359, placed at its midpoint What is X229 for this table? 232.5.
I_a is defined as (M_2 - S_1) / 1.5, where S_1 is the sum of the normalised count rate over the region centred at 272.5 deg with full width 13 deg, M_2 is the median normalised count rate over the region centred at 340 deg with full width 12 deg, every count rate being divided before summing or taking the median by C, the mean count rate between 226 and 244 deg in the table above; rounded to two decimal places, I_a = -2.62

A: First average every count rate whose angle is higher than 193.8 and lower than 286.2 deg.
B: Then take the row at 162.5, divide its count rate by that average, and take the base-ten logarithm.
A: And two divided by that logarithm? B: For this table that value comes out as -239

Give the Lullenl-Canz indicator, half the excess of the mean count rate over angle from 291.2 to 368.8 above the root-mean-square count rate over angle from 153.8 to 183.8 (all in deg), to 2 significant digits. 24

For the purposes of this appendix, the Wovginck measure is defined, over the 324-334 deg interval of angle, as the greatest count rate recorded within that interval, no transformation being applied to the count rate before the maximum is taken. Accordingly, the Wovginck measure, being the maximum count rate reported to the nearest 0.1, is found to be 513.1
